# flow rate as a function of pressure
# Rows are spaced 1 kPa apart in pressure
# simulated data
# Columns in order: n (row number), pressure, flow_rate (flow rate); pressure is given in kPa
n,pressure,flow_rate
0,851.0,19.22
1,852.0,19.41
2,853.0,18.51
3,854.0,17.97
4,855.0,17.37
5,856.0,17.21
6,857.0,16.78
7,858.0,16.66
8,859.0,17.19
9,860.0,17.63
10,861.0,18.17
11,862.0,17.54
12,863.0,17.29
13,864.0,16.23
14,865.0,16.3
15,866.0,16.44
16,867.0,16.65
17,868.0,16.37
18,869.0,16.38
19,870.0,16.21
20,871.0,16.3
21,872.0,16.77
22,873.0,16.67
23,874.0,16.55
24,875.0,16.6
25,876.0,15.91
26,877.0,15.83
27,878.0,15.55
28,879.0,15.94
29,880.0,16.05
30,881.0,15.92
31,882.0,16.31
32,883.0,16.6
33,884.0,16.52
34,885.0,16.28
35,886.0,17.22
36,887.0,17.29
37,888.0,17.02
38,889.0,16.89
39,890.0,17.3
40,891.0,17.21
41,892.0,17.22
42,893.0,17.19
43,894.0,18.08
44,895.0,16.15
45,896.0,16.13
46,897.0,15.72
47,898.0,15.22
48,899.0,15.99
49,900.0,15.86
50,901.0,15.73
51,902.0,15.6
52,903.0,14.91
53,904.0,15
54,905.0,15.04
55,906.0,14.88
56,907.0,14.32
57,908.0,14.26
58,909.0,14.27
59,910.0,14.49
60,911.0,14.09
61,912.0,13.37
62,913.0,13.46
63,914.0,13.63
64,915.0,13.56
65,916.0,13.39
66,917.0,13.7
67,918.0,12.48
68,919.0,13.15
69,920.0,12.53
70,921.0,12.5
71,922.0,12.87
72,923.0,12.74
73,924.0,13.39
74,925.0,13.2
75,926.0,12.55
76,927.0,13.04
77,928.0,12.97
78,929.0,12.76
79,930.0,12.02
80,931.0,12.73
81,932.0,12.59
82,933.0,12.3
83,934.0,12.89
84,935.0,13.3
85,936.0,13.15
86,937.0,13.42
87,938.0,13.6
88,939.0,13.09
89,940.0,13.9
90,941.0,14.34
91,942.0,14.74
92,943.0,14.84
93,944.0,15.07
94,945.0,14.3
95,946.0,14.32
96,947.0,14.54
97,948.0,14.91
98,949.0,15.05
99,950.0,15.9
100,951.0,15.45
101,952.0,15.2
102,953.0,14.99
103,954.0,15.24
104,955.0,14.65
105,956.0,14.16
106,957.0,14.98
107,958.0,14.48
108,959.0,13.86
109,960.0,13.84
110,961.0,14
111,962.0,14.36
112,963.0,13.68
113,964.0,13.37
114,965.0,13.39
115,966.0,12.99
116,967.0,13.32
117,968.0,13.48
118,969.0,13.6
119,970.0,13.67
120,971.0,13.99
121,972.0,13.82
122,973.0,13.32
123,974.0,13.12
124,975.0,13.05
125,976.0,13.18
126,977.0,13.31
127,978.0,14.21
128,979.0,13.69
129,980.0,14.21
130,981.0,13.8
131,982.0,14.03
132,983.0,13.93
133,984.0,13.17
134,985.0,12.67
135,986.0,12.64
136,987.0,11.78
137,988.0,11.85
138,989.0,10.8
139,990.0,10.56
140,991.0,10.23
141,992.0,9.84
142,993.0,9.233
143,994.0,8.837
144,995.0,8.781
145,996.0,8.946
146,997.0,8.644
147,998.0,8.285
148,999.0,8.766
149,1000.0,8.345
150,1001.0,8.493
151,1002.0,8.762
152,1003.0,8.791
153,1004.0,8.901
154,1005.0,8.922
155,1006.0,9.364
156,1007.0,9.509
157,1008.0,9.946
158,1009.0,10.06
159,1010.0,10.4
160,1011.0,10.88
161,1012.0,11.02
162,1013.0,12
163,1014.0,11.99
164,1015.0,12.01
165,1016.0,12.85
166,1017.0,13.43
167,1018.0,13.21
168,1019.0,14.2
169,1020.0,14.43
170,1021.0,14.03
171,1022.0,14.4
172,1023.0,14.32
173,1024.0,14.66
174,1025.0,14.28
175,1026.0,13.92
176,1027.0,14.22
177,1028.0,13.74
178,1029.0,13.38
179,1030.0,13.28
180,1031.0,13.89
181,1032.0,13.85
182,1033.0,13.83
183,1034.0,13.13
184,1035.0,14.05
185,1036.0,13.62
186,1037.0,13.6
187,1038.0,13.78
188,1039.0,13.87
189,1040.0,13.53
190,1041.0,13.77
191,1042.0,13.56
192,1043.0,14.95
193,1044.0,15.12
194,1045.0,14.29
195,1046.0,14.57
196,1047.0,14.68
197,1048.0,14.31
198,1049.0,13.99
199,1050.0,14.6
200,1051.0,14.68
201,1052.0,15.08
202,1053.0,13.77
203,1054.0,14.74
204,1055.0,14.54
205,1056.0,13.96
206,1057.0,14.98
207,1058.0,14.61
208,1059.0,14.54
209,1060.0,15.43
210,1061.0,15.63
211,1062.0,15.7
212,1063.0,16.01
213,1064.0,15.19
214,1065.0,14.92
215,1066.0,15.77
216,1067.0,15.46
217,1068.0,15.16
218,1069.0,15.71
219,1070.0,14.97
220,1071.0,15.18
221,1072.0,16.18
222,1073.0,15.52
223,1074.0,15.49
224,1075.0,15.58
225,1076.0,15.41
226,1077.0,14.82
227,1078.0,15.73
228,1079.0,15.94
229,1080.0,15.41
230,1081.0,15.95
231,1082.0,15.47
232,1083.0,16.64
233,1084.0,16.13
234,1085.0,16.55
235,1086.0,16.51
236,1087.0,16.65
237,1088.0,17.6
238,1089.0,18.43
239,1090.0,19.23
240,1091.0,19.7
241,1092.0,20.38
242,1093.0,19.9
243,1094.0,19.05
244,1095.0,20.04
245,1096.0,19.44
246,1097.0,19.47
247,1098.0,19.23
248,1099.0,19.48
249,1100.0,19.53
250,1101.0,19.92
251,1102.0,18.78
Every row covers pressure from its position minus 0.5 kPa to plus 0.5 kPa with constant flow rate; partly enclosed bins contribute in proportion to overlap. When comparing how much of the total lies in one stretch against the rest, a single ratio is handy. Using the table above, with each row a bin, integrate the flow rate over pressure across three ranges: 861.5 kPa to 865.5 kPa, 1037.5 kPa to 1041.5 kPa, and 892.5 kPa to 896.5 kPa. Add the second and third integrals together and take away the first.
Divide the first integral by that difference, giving 1.2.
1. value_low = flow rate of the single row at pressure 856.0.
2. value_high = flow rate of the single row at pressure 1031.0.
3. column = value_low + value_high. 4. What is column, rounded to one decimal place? 31.1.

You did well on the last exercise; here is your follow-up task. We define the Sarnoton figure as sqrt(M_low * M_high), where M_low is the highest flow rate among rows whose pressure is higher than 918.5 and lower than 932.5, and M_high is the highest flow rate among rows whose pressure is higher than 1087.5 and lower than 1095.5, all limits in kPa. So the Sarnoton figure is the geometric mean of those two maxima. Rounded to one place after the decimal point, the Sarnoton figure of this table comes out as 16.5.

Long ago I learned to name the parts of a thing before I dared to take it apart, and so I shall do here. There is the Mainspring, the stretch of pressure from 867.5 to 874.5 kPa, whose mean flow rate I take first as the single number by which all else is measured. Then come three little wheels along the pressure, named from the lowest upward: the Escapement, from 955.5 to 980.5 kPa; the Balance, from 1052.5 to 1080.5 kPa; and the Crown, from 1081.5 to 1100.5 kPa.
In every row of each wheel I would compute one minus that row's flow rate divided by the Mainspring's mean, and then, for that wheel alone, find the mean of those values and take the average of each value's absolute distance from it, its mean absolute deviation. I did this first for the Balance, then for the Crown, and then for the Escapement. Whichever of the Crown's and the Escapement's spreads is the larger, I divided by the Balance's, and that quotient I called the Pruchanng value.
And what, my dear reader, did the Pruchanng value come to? 3.0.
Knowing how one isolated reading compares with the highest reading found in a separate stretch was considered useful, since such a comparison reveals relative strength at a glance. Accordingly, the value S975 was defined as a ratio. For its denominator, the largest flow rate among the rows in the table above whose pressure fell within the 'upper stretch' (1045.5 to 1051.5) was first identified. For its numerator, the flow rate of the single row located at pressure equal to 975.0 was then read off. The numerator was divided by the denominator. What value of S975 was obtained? 0.89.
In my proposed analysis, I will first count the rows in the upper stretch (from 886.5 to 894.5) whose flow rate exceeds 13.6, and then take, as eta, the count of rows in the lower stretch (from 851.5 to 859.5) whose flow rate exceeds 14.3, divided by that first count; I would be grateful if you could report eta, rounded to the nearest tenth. 1.0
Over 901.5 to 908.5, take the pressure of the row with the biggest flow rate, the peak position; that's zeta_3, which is 902.0 kPa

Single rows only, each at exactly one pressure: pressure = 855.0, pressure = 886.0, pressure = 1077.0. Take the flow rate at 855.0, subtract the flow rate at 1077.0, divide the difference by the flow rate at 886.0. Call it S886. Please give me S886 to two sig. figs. 0.15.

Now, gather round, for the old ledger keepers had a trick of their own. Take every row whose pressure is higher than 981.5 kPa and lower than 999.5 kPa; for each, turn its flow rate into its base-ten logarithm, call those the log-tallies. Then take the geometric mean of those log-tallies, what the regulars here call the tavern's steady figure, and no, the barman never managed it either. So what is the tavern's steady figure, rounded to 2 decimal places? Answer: 1.02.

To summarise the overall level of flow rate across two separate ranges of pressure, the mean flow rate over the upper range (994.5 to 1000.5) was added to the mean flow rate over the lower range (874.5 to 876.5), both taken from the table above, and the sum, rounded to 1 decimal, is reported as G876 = 24.9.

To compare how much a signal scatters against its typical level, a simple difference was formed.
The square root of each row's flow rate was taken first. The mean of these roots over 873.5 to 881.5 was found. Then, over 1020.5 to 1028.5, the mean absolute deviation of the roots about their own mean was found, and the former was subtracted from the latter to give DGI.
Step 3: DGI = -3.98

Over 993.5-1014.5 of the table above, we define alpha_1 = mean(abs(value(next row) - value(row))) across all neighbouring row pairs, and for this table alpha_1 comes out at 0.27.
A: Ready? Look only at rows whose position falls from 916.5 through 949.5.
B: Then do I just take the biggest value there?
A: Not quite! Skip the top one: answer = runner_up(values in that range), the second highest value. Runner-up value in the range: 15.05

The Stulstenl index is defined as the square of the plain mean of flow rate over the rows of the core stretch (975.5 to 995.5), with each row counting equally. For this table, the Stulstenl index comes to 145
